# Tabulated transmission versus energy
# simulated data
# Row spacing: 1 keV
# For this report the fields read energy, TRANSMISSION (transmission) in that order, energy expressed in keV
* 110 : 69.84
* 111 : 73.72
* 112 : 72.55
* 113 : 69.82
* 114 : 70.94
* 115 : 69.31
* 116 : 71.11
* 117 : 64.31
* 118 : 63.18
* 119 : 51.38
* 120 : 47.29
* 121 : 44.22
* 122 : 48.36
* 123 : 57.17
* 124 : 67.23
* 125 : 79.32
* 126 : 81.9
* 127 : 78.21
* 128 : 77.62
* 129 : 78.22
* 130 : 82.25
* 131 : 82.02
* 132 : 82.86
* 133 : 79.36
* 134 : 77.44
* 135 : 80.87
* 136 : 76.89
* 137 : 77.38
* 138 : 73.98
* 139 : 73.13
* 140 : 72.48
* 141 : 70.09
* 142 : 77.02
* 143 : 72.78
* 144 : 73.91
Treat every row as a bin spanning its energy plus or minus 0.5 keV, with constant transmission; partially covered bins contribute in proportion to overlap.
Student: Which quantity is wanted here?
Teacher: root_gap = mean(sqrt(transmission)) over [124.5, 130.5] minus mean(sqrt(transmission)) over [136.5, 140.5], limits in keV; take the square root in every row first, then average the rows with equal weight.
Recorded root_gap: 0.3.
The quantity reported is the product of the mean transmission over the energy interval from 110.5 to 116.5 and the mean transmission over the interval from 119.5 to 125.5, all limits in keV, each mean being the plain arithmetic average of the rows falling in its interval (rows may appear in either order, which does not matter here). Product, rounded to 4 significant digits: 4080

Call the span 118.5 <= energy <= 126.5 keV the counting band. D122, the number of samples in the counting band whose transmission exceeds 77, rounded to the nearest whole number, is 2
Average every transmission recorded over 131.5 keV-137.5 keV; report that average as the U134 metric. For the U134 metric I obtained 79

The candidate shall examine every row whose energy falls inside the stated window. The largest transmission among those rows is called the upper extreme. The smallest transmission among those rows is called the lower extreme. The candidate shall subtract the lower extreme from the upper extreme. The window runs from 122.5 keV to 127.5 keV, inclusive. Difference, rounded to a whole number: 25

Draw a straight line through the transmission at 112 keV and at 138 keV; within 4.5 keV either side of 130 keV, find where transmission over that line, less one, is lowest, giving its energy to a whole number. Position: 134 keV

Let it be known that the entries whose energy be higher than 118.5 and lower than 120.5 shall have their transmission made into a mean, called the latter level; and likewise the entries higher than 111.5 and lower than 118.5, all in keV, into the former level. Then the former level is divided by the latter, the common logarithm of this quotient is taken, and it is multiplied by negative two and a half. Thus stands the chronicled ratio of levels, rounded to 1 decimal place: -0.4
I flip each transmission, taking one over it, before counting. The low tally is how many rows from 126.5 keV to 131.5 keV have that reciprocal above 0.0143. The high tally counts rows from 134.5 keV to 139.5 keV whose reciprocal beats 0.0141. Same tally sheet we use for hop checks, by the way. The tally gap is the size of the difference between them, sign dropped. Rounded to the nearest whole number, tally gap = 0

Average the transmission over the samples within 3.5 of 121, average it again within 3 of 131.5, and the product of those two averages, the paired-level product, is 4349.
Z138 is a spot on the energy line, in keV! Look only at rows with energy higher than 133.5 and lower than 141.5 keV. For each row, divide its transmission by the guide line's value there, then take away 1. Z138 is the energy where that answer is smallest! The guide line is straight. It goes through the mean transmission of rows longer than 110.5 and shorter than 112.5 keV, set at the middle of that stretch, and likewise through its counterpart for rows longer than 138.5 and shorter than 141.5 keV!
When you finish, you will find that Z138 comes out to 141 keV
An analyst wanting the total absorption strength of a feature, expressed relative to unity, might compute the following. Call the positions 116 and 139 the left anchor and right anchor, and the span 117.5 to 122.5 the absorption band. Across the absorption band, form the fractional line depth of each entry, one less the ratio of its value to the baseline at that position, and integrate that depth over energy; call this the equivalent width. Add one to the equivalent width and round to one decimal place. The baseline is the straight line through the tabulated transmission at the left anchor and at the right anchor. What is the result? 2.4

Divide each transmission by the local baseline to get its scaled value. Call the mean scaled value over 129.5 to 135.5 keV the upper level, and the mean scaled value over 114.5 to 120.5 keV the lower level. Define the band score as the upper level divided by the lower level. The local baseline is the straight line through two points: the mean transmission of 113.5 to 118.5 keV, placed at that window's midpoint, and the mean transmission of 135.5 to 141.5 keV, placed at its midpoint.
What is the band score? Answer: 1.25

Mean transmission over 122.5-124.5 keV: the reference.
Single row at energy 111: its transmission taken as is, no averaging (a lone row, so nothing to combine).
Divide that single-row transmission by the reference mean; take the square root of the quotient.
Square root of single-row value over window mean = 1.09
